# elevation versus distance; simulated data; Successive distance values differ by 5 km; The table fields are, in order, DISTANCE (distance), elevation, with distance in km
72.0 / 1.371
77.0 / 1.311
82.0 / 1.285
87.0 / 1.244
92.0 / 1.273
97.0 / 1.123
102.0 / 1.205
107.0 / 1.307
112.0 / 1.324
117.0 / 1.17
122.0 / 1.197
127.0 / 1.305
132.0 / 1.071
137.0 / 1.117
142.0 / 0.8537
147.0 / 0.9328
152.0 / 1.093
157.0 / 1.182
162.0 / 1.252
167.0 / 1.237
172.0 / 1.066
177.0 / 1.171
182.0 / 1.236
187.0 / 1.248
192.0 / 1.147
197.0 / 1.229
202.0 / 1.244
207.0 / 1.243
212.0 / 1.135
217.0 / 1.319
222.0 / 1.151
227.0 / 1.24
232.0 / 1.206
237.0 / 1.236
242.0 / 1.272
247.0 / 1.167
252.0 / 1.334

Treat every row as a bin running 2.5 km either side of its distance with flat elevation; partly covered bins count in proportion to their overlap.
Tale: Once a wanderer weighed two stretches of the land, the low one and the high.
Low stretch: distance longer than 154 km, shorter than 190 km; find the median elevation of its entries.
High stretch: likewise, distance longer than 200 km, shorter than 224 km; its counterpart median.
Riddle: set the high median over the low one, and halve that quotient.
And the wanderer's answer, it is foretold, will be 0.503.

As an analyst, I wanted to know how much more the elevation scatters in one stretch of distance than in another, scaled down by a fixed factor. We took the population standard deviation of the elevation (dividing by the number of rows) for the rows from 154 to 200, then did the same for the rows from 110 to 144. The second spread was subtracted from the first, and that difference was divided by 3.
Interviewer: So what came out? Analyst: -0.030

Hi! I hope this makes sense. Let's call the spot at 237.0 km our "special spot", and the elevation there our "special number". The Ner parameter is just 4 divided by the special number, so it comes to 3.24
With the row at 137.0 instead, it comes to 3.58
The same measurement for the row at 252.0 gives 3.00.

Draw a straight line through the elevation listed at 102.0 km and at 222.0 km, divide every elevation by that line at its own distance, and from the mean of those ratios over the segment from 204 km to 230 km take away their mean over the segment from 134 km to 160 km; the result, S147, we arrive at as 0.18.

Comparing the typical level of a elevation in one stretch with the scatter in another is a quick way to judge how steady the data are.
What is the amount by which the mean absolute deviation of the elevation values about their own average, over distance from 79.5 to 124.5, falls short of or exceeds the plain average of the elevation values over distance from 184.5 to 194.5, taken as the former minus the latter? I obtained -1.14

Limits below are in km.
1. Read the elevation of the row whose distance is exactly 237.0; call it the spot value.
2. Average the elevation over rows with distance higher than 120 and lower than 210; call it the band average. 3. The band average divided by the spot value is 0.94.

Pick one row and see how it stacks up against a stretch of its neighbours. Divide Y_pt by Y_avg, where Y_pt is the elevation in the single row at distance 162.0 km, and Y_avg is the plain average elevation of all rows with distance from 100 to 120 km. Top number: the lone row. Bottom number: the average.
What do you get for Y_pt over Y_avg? 1.00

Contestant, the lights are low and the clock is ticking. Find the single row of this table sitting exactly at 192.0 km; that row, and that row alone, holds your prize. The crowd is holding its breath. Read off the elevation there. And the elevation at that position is 1.147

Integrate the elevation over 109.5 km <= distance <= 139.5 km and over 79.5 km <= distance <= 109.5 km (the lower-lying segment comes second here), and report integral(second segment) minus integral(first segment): 1.3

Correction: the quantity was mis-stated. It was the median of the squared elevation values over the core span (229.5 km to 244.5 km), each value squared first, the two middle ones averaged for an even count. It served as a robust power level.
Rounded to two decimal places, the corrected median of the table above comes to 1.53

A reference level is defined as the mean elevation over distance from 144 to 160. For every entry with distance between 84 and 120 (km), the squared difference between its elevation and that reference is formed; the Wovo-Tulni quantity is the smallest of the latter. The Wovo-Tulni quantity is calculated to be 0.003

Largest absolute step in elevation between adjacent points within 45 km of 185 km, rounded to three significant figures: 0.184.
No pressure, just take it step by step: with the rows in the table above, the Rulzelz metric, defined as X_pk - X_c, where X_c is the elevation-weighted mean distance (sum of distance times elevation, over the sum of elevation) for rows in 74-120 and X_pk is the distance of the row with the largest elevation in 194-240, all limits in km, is 120.2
